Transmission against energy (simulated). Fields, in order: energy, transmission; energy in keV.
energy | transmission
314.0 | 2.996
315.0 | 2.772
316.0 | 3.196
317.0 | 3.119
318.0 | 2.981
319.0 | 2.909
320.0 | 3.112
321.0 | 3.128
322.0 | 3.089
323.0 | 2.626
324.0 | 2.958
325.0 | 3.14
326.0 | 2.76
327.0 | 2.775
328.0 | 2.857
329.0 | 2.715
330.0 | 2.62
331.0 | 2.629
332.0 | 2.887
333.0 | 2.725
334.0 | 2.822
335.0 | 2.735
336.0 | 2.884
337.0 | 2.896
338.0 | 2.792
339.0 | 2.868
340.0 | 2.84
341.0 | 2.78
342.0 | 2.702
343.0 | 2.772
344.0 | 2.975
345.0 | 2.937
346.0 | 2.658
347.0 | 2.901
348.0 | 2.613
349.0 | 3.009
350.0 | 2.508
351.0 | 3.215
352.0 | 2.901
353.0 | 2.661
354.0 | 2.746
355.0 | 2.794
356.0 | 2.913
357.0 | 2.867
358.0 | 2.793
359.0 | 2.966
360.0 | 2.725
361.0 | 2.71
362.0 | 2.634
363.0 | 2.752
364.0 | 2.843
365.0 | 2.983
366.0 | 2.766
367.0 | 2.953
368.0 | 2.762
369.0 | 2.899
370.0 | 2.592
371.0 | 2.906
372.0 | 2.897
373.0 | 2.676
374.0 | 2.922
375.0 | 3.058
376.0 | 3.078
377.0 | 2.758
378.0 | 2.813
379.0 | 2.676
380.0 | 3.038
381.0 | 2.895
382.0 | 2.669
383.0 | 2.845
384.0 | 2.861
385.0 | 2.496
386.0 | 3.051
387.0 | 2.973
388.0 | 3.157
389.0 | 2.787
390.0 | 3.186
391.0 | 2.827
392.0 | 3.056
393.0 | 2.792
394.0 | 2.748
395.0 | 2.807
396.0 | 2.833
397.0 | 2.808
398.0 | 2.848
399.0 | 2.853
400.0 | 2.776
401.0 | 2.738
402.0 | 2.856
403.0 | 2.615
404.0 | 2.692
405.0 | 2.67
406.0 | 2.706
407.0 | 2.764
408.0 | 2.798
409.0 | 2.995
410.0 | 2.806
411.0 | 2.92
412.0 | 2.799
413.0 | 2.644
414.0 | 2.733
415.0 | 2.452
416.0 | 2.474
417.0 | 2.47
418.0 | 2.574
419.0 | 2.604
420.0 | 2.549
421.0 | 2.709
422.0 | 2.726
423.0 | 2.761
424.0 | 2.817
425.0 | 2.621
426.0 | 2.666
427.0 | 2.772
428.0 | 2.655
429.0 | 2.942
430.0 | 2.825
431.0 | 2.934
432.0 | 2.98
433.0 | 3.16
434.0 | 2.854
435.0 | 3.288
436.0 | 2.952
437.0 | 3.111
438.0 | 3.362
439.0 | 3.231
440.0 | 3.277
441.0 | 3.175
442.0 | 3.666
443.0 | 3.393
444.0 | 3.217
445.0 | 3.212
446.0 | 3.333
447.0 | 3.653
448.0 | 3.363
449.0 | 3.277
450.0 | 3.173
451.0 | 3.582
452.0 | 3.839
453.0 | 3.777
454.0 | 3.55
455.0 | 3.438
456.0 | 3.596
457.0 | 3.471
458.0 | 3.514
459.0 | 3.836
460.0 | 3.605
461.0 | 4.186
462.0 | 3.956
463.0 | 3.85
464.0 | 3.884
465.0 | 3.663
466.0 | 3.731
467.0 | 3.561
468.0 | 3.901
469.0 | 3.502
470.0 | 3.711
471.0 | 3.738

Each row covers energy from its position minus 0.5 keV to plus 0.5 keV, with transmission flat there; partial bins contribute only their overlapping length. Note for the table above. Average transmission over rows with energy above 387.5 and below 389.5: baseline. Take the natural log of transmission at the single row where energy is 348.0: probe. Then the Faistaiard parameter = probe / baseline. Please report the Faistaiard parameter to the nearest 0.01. 0.32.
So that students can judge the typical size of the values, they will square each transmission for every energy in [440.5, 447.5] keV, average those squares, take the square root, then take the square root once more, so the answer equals 1.84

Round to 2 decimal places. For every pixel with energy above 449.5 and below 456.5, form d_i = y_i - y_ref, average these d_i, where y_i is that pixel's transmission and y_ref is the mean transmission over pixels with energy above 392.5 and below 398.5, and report 0.76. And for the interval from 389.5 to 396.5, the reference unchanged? 0.09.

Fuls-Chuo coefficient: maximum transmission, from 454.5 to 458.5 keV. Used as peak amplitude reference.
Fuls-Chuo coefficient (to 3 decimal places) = 3.596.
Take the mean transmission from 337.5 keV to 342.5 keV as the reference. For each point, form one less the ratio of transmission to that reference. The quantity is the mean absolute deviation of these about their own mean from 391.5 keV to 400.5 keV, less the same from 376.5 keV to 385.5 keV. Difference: -0.023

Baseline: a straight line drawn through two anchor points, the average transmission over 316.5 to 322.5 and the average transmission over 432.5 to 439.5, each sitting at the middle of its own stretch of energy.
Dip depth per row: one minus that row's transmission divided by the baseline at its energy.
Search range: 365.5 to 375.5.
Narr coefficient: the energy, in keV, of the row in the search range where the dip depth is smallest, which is 375.0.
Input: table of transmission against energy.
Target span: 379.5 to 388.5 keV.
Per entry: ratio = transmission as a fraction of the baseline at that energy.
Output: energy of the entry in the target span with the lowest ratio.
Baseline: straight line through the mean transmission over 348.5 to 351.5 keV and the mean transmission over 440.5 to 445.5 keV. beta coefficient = 385.0 keV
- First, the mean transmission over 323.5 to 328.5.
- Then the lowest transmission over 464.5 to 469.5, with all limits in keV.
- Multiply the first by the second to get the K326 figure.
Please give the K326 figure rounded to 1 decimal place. 10.1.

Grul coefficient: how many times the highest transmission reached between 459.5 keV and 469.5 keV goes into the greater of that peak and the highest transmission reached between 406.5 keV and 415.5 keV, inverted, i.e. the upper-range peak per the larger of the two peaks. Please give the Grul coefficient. 1.00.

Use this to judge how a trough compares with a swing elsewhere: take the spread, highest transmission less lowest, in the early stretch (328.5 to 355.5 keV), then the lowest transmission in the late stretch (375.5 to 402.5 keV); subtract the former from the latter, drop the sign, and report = 1.79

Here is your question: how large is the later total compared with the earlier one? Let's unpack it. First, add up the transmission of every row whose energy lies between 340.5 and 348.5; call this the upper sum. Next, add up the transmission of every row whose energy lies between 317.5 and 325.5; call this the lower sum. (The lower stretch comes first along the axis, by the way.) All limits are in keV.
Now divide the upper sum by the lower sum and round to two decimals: 0.93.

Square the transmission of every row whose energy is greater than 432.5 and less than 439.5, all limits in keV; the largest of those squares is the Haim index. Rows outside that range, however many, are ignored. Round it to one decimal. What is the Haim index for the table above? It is 11.3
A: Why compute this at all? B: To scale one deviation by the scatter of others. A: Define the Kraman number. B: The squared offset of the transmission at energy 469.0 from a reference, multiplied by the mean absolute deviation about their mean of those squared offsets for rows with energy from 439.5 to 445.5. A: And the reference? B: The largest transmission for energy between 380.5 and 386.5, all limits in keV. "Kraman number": 0.020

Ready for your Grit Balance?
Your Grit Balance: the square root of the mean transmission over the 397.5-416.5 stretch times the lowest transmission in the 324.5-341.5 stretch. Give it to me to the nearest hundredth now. 2.68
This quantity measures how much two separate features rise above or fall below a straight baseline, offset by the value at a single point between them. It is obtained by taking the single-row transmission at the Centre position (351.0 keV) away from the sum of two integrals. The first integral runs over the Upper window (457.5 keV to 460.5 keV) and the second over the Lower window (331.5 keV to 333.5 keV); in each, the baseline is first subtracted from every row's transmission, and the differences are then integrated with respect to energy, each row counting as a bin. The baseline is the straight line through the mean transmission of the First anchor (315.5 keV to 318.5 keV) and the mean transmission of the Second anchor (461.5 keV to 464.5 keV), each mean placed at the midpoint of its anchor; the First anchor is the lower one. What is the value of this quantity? -4.6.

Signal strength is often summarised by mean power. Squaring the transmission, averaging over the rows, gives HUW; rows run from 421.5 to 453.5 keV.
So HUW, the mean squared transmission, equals 10.0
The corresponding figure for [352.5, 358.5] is 7.8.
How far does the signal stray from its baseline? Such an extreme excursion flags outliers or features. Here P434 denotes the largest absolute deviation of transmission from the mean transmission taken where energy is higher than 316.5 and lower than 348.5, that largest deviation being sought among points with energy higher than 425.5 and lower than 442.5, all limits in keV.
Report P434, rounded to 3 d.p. 0.816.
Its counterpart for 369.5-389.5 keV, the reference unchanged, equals 0.354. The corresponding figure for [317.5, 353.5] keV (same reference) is 0.365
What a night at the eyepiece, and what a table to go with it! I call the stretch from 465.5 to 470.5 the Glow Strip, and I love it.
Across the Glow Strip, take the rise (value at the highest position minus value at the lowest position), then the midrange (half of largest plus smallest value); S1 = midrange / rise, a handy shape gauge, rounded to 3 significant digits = -185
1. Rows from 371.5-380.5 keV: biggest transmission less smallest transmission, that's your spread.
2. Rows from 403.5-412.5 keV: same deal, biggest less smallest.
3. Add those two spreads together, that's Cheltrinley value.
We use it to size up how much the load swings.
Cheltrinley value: 0.73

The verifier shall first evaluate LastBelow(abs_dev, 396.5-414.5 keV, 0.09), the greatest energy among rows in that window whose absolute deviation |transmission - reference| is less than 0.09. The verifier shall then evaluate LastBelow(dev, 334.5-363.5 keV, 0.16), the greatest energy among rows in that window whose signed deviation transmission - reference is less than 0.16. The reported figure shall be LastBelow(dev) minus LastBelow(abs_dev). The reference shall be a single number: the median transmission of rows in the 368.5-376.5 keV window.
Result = -48 keV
